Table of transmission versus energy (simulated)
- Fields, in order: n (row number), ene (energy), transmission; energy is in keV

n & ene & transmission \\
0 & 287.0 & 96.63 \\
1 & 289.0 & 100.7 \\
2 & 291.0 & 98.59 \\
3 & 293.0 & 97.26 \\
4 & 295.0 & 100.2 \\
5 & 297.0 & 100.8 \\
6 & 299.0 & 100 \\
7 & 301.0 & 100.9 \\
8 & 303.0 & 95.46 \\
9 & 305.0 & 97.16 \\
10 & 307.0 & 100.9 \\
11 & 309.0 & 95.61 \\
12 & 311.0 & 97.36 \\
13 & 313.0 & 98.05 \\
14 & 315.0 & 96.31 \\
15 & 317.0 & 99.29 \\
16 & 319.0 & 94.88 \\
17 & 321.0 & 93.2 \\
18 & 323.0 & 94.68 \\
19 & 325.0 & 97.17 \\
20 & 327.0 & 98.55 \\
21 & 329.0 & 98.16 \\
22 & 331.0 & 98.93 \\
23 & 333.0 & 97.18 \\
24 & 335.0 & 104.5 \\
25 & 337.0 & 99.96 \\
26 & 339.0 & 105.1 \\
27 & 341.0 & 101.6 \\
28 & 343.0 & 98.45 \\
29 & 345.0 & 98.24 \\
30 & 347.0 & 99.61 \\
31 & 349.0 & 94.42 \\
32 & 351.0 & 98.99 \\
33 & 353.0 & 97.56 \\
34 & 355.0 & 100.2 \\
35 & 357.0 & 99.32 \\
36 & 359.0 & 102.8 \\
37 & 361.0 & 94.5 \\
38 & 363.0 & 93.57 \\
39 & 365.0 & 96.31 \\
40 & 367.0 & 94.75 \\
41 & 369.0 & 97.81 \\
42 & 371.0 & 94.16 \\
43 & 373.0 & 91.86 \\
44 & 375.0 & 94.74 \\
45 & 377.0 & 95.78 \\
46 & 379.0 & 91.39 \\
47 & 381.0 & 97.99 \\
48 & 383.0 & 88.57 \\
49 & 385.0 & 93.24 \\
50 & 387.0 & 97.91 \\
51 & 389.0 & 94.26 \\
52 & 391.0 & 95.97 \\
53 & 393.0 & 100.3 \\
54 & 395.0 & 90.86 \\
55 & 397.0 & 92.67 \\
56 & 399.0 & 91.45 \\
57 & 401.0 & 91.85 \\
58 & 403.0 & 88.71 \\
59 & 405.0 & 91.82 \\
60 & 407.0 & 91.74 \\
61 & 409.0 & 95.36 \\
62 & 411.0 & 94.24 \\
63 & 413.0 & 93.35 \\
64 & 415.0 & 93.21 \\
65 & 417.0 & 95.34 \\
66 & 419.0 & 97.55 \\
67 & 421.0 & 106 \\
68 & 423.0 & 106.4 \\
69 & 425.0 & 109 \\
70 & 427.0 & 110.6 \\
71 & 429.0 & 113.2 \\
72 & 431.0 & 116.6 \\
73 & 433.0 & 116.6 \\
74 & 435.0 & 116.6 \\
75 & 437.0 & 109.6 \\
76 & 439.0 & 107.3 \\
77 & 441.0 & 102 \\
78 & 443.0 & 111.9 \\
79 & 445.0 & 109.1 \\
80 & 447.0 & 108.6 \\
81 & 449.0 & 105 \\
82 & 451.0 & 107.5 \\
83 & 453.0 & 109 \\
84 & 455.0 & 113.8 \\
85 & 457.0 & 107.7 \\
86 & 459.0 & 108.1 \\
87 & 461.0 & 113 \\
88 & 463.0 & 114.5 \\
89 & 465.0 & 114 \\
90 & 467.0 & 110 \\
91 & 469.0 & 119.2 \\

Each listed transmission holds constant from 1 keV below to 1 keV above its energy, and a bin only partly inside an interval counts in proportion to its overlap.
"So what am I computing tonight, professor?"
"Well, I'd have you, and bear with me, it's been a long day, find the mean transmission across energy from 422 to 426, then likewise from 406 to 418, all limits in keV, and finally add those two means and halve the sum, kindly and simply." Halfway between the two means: 101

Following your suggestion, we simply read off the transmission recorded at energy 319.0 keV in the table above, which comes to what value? 94.88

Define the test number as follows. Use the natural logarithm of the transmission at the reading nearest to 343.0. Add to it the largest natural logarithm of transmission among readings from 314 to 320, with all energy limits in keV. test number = 9.19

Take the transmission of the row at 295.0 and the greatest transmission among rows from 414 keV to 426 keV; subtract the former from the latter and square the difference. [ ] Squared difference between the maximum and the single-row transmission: 77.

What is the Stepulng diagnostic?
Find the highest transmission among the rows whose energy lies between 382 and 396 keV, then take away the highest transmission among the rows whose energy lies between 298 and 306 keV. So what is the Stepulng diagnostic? -1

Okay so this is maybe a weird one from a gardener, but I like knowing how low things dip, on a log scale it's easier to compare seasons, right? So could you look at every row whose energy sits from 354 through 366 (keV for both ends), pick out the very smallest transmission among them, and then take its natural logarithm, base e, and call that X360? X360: 4.54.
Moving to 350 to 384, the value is 4.48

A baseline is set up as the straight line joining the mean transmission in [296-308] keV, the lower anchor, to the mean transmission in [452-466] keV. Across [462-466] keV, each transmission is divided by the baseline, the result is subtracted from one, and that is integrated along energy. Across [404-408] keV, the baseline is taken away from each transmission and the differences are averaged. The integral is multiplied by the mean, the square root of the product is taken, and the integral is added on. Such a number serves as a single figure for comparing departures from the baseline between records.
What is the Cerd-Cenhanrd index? 1.07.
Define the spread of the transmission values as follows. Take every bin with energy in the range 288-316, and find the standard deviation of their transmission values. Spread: 2.0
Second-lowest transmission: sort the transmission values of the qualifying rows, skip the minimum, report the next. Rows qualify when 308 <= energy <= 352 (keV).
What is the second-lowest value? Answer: 94.42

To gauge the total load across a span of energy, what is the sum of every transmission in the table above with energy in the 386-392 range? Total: 288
